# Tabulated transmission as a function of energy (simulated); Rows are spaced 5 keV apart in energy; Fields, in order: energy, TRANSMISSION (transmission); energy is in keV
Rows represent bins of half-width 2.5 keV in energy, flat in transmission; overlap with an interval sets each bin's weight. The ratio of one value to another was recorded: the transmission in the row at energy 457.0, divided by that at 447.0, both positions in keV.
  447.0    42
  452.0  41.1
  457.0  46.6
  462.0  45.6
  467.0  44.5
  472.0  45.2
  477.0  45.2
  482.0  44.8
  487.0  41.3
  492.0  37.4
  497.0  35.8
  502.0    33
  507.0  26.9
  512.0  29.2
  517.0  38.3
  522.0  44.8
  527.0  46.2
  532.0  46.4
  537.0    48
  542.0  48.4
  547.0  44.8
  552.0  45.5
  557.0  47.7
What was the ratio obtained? 1.11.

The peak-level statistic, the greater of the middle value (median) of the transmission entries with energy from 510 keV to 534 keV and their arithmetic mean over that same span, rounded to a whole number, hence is 45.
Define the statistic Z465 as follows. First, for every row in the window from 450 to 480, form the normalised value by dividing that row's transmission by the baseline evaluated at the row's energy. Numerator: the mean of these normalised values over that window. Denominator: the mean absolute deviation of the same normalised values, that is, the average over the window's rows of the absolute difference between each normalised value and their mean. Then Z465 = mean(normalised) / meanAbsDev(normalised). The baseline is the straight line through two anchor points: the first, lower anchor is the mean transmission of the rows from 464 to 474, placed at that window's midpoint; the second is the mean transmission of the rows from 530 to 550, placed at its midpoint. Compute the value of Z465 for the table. 38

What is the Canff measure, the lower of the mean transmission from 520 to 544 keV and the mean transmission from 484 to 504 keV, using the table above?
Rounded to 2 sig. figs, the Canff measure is 37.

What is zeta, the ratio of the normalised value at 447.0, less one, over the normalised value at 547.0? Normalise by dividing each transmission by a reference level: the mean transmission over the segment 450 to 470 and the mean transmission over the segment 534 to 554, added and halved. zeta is -0.08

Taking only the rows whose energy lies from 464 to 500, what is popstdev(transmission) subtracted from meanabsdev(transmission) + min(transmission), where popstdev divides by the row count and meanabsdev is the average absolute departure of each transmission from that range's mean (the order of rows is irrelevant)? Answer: 35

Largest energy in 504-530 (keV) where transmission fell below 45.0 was 522.0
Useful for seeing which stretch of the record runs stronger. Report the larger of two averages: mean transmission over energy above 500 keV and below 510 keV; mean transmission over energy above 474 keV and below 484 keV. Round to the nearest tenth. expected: 45.0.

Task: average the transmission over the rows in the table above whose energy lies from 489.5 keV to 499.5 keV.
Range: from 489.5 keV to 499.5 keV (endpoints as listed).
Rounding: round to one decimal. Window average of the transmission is 36.6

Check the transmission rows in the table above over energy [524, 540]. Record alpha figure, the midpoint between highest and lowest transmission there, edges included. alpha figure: 47.1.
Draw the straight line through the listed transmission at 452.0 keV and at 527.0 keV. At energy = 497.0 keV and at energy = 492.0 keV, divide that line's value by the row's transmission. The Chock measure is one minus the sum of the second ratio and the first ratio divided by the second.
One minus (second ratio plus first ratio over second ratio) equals -1.22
